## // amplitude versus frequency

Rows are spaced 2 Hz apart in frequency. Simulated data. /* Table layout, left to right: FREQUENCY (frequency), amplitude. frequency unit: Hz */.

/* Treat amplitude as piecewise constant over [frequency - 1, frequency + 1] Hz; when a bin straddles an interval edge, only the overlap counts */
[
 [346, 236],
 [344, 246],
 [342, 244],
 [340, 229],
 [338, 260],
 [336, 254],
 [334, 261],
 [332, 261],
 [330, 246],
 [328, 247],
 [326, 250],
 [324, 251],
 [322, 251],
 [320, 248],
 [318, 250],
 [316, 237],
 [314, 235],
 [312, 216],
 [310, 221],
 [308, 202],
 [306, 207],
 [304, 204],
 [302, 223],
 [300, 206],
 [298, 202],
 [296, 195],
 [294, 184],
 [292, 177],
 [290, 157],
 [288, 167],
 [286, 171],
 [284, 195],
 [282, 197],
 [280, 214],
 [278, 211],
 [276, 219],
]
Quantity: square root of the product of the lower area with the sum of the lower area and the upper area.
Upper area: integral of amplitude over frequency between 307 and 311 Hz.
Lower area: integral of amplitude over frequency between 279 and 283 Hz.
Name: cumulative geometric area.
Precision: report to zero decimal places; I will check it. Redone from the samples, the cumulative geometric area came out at 1171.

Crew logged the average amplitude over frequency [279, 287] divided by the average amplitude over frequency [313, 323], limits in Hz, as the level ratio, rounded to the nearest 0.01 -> 0.80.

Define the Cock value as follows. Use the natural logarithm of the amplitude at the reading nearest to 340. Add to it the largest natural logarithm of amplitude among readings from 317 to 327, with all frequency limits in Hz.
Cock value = 11.0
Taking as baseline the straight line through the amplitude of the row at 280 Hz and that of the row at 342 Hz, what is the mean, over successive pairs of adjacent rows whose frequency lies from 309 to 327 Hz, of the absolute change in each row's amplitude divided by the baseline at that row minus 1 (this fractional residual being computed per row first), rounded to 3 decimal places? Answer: 0.024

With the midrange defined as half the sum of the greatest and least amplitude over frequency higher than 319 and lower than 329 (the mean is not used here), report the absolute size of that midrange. 249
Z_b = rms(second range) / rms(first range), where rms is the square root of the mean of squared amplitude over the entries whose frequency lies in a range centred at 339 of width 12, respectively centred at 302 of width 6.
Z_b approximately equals 1.18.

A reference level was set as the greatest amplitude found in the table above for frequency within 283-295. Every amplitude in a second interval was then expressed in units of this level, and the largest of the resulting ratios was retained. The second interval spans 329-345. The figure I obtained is 1.34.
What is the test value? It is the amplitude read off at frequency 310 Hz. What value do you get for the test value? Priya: 221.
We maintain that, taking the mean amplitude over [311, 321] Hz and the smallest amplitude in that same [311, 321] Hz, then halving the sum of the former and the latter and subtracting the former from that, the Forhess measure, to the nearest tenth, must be -10.6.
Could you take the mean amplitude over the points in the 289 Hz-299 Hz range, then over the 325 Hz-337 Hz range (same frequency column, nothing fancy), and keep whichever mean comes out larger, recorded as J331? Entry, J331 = 253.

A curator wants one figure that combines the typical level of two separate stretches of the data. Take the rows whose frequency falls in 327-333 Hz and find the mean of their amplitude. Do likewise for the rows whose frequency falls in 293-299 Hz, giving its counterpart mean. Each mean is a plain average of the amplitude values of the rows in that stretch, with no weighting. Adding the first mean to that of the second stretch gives 445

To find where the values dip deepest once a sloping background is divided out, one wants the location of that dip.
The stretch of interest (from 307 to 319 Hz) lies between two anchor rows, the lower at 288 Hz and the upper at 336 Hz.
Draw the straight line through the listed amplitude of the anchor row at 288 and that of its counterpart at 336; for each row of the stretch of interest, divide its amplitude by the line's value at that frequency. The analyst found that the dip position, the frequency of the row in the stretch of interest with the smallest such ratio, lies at 308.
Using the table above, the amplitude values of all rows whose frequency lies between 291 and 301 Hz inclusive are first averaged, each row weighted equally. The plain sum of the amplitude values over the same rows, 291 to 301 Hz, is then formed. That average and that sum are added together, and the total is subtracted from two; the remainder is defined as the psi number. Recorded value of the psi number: -1155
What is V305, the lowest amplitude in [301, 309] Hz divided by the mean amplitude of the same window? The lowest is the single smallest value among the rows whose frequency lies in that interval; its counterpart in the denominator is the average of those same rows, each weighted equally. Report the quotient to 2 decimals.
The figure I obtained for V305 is 0.97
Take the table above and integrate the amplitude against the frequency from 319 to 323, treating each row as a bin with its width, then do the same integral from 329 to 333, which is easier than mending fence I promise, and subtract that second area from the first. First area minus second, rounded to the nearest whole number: -16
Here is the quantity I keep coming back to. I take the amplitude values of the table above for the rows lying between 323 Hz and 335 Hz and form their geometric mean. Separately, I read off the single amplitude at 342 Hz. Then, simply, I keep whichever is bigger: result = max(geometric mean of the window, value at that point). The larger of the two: 253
